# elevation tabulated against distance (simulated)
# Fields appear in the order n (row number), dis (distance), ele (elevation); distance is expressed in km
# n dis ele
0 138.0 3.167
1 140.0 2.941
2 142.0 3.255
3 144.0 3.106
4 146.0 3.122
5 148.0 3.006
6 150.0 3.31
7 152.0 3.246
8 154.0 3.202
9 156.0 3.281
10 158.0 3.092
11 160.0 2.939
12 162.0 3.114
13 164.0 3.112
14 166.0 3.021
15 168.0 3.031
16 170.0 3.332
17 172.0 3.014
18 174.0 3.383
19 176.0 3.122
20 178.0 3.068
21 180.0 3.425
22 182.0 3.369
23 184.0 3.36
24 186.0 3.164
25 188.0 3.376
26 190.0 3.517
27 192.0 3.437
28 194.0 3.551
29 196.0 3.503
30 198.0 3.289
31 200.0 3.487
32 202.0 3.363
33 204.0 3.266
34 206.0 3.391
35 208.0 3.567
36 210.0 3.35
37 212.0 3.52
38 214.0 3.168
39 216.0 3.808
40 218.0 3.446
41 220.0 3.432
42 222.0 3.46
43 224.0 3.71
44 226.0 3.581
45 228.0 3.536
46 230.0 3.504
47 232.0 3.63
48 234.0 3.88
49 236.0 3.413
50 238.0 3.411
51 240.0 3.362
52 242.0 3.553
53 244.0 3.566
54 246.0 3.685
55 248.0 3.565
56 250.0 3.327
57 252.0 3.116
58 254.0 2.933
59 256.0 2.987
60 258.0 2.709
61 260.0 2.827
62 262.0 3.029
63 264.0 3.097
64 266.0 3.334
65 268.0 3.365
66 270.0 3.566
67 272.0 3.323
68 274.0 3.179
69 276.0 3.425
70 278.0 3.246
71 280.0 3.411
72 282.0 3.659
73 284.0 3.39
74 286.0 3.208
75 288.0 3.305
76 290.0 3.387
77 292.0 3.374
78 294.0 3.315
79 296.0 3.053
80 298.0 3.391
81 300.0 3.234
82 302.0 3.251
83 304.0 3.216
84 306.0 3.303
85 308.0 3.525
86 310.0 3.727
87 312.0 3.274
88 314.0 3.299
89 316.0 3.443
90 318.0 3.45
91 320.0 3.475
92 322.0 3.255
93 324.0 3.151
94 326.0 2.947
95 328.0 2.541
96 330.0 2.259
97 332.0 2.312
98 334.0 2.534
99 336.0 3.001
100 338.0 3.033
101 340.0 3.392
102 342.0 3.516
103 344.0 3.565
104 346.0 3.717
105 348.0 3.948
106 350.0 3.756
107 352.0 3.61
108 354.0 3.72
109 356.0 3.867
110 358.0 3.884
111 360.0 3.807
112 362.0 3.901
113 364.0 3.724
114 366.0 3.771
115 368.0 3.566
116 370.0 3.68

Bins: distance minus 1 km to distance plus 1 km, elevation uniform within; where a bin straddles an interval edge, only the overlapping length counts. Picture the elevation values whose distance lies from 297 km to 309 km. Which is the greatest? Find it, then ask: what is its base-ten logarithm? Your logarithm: 0.547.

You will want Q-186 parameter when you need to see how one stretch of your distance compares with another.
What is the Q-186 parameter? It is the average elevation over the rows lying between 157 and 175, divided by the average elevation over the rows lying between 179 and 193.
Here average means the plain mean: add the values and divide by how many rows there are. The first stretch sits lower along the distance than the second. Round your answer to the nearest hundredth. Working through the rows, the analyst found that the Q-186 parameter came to 0.92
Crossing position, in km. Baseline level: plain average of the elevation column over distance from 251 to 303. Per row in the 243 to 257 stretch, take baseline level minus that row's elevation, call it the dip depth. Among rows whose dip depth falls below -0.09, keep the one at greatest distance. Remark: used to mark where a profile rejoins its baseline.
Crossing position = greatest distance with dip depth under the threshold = 250.0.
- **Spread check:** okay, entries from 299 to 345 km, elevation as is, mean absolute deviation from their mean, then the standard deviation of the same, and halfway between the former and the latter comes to 0.35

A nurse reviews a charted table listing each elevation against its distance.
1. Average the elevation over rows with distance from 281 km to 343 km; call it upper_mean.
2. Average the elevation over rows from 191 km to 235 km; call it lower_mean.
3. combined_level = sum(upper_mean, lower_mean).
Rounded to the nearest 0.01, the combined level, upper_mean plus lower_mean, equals 6.70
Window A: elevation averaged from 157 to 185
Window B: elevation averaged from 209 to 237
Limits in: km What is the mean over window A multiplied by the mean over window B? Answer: 11.2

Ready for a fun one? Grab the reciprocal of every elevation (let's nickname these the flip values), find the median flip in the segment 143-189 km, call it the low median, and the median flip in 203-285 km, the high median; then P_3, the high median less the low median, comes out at -0.027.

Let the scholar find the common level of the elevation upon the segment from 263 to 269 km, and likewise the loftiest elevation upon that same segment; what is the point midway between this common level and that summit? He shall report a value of 3.32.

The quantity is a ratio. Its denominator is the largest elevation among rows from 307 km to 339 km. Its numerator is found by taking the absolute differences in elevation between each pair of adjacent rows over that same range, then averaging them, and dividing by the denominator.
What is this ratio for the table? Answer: 0.051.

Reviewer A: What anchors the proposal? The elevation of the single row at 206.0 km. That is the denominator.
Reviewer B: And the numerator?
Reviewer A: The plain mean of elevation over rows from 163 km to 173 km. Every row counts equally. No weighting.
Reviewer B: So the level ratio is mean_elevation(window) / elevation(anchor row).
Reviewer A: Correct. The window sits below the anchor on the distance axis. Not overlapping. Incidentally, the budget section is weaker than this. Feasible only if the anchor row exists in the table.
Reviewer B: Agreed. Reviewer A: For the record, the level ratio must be 0.91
